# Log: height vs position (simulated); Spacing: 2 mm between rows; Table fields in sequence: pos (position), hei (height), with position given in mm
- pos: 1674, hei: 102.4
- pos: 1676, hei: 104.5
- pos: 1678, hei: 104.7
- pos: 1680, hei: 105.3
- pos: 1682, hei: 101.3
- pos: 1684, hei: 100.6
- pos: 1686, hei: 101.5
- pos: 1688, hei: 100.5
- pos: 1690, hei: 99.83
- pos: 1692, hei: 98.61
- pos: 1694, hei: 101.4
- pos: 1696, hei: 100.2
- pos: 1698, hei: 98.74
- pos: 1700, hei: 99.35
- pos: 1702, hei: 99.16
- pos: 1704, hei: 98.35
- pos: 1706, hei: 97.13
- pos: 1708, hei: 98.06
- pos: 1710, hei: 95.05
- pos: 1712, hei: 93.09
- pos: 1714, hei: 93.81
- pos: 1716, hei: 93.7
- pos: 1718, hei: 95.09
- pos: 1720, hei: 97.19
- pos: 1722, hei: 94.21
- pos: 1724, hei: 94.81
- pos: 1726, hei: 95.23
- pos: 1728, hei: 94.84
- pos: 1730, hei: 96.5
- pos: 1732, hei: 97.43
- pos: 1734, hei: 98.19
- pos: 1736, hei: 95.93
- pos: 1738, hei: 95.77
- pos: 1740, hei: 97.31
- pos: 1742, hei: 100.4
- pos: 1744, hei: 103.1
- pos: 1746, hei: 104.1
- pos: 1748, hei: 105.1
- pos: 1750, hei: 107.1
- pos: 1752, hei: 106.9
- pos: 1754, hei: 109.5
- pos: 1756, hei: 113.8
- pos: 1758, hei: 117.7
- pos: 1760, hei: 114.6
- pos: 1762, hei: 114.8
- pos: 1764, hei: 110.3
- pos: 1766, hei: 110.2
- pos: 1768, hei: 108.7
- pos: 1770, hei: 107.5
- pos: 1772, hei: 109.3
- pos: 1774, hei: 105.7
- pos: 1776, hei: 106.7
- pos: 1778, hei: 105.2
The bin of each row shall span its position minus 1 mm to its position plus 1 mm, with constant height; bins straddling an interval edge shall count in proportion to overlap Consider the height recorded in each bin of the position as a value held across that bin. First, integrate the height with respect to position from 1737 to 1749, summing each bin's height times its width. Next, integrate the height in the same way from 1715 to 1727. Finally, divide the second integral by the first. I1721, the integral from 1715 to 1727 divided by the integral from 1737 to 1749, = 0.94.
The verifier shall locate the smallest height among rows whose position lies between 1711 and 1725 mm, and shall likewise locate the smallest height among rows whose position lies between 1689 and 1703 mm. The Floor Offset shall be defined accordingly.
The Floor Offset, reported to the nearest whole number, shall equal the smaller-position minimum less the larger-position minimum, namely 6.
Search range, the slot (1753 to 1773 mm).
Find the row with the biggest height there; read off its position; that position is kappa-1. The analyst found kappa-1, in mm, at 1758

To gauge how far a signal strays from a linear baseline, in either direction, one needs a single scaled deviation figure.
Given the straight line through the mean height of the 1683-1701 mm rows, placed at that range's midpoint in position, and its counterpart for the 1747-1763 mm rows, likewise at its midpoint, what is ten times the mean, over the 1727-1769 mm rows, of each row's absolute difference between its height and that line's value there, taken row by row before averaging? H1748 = 64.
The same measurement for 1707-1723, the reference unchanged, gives 91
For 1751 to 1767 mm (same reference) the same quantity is 30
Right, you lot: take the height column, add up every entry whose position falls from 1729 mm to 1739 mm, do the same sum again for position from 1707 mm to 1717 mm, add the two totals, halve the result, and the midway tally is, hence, 479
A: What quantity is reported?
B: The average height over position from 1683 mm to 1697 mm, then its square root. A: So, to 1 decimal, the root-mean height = 10.0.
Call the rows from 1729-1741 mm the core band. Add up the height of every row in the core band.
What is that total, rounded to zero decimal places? 581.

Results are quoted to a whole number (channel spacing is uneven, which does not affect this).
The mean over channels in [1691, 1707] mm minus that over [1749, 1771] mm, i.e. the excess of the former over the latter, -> -12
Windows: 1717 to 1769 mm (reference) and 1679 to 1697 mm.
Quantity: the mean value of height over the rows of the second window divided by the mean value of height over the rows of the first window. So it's 0.981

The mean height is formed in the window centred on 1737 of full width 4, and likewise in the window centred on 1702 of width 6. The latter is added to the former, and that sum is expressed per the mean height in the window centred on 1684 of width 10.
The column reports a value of 1.91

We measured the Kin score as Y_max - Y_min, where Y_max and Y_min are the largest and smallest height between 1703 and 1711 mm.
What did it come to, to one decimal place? 3.3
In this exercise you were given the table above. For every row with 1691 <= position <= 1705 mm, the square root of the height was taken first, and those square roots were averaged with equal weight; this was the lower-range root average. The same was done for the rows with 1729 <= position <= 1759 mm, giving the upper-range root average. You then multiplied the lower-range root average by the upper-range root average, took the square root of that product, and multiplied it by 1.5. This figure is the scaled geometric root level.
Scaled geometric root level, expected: 15.1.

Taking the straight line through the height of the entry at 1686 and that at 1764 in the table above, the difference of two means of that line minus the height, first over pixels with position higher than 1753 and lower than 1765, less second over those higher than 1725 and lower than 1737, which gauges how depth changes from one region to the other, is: -14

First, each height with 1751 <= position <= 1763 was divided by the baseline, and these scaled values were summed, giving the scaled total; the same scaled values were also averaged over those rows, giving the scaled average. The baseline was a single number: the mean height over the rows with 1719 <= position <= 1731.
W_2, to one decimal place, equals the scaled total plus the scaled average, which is 8.3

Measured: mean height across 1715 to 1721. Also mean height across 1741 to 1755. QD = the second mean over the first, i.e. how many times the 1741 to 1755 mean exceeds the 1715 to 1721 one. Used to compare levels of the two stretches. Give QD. 1.10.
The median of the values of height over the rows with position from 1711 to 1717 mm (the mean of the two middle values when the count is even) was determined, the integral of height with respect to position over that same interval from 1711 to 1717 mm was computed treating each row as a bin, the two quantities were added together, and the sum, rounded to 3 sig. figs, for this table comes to 655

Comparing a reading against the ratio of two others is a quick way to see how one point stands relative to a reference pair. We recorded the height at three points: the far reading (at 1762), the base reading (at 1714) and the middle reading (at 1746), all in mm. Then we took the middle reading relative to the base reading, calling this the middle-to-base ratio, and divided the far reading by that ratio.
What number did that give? 103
